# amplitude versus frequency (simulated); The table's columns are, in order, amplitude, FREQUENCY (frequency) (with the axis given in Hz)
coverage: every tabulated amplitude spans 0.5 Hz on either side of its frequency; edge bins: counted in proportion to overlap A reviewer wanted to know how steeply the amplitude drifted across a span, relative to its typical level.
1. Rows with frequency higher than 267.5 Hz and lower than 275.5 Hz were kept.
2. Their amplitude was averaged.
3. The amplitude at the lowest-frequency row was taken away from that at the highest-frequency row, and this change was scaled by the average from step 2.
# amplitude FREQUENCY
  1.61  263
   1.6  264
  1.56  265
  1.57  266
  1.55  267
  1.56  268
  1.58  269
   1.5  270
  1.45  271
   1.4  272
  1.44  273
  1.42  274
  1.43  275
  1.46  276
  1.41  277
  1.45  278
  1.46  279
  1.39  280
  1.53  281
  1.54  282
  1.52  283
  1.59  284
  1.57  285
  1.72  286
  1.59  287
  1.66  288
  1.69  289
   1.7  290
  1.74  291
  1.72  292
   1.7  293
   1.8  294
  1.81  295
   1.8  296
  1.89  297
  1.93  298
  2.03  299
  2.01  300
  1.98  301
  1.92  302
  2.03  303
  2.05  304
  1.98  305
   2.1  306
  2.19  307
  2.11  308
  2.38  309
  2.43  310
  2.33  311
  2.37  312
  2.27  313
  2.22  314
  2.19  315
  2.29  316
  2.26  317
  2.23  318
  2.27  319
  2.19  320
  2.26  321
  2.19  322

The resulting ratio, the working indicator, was -0.09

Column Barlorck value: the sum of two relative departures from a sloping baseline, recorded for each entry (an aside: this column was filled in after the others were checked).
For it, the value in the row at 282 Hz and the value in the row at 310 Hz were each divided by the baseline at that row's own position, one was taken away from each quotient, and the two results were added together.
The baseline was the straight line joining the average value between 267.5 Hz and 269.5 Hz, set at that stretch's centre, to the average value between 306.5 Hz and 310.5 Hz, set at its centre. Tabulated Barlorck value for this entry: -0.094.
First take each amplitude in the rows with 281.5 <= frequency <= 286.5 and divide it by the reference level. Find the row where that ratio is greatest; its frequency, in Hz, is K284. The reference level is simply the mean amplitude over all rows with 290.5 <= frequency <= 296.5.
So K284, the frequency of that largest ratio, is 286 Hz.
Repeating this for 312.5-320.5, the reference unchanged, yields 316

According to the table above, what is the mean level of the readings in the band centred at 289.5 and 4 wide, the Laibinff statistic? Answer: 1.70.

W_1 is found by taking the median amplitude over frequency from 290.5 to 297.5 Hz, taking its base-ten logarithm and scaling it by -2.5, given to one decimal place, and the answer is -0.6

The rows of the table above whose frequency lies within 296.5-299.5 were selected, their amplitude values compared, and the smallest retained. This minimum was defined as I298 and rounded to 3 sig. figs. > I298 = 1.89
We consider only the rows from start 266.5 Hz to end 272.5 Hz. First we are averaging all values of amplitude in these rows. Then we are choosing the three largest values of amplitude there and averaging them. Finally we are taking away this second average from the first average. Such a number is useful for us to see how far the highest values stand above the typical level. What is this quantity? -0.057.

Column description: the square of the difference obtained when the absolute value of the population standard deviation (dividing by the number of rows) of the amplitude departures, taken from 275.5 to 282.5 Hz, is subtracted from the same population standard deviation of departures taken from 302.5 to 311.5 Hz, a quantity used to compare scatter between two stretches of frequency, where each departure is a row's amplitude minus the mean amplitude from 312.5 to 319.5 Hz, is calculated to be 0.011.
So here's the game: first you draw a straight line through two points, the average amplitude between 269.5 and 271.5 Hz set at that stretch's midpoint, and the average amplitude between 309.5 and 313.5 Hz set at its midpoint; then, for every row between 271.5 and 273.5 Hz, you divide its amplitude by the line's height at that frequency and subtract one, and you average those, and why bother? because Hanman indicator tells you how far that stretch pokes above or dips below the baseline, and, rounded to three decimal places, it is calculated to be -0.064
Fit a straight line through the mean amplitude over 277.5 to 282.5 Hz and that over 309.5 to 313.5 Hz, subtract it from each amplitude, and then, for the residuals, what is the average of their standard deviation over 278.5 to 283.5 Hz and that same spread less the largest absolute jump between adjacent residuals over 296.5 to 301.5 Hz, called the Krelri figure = 0.01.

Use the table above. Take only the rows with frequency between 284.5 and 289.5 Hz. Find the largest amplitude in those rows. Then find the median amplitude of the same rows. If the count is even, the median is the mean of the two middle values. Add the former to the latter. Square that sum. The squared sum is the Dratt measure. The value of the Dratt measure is 11.4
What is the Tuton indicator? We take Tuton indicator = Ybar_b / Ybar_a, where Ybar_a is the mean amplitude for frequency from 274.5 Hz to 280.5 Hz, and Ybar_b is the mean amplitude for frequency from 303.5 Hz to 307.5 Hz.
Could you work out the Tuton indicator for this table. 1.45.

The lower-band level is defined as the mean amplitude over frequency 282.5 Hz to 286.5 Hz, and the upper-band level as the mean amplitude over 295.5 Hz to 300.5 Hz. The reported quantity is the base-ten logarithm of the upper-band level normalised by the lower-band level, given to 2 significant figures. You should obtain 0.082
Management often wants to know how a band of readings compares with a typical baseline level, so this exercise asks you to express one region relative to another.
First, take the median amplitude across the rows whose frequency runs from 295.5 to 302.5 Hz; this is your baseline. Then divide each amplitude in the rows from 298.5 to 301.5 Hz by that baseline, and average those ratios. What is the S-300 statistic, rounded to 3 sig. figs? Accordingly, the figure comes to 1.04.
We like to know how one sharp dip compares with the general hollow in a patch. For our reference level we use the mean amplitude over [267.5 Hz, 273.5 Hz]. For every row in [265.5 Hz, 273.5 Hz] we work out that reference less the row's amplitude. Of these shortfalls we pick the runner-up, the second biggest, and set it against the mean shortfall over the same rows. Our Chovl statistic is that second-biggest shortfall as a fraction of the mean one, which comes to -2.7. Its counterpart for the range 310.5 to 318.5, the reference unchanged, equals 0.9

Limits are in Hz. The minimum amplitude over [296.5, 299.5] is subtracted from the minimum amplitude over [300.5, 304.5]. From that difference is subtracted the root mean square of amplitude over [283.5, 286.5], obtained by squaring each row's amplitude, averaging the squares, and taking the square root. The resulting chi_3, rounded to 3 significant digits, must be -1.60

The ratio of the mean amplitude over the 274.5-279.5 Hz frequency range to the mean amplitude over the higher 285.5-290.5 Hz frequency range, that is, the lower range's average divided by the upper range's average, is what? 0.86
